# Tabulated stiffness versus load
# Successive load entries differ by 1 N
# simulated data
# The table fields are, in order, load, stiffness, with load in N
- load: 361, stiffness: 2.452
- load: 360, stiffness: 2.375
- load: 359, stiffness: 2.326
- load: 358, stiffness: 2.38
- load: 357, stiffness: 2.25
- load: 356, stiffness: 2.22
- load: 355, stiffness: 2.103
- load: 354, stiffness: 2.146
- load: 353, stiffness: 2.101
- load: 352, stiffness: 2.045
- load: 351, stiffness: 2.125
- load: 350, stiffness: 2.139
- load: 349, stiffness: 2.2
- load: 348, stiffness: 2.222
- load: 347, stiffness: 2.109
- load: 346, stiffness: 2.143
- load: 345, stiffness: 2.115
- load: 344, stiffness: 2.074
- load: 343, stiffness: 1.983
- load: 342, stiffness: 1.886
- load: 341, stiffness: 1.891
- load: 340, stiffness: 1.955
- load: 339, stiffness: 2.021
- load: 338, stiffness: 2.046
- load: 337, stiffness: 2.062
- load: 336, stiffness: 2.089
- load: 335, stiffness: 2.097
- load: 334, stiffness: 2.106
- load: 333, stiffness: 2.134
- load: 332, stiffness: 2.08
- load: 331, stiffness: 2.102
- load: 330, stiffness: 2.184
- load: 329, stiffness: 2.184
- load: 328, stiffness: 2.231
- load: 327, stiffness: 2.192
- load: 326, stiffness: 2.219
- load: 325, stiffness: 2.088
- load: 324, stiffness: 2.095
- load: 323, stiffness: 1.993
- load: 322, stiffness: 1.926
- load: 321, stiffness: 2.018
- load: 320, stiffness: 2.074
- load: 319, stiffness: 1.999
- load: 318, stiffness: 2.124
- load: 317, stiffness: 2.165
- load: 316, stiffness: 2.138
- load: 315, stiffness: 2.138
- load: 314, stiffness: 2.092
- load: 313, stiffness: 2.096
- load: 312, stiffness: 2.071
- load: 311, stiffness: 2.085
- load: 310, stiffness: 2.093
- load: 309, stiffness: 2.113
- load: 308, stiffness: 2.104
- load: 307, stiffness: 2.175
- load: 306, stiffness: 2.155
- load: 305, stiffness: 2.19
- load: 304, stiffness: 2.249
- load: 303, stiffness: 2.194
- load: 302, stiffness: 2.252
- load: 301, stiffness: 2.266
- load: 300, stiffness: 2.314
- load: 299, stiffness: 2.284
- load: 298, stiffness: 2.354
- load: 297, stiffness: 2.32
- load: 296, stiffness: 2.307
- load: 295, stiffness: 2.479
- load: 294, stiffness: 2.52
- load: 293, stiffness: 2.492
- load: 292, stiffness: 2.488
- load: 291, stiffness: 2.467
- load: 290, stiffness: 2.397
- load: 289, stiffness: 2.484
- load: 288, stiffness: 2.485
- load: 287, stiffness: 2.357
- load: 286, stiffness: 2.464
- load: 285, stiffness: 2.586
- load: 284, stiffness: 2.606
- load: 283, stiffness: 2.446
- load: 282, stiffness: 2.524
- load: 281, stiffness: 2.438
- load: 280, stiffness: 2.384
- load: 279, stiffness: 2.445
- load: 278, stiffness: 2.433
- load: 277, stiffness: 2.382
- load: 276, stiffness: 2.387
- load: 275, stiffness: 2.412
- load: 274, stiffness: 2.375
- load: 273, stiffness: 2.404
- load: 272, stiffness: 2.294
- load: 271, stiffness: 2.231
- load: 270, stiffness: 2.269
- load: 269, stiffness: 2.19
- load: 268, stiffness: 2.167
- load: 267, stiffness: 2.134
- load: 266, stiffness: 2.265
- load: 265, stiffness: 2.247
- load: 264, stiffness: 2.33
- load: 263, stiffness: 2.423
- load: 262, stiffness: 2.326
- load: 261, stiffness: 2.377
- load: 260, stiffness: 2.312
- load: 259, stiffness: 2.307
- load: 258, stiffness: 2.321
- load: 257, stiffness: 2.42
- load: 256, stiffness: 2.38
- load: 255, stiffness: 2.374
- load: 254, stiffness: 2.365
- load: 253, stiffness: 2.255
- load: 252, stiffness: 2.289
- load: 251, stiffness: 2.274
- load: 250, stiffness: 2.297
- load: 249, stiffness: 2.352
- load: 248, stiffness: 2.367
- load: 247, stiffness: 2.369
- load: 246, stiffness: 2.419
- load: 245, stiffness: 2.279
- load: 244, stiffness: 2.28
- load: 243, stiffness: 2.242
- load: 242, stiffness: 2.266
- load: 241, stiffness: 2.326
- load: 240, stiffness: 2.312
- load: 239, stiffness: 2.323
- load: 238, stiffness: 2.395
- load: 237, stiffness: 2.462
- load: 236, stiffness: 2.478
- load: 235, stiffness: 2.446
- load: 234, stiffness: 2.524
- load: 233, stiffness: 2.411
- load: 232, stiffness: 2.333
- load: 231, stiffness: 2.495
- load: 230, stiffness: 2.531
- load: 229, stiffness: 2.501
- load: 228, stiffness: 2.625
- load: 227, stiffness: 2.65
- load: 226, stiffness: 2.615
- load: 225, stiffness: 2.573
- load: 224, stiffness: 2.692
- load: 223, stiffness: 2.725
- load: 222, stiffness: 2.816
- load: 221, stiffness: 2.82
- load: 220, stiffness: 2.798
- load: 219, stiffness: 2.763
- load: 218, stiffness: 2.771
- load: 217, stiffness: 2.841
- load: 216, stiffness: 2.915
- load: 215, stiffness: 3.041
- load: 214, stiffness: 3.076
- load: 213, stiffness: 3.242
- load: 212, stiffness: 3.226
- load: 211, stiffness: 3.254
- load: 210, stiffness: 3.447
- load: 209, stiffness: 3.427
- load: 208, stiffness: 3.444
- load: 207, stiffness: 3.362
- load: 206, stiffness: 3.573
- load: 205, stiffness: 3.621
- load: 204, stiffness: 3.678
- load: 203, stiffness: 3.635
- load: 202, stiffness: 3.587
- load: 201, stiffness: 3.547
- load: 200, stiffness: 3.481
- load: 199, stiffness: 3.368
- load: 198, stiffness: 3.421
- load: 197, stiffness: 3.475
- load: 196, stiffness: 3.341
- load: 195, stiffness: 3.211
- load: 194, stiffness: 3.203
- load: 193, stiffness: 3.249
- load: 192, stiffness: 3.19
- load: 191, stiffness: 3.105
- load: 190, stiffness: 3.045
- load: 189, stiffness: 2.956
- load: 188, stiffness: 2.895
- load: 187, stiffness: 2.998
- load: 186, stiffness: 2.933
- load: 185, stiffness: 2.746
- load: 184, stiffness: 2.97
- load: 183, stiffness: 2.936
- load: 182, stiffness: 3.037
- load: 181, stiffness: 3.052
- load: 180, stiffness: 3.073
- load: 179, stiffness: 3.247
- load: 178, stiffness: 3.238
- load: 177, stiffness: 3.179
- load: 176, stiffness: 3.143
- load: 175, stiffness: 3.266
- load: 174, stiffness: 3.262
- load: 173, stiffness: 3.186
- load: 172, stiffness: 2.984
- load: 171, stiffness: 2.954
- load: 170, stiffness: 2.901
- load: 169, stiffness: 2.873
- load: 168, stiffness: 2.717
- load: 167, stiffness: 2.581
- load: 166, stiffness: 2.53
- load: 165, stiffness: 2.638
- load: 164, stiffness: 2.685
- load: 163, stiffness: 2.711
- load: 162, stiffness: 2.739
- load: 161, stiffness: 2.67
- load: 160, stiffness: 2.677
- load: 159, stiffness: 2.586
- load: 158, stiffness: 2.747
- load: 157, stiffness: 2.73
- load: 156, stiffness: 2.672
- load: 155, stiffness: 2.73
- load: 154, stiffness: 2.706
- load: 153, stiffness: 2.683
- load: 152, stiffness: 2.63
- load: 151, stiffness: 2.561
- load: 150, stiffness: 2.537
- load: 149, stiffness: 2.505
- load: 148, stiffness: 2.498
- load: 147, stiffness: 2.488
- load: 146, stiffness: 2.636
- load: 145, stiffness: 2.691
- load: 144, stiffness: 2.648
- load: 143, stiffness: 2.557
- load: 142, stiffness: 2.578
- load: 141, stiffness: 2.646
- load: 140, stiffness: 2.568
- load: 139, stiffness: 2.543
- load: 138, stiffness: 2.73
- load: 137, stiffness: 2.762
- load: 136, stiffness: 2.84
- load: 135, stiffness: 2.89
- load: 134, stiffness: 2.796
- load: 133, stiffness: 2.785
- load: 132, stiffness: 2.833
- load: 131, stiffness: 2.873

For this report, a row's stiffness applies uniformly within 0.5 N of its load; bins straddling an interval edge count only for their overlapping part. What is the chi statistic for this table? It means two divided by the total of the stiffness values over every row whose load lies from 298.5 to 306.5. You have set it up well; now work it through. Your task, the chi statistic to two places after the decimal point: 0.11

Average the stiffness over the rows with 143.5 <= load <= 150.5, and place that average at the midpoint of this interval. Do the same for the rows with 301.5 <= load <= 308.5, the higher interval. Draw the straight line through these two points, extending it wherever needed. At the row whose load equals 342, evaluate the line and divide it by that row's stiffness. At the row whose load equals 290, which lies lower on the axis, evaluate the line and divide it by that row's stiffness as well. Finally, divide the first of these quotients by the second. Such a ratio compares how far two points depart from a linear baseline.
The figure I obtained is 1.20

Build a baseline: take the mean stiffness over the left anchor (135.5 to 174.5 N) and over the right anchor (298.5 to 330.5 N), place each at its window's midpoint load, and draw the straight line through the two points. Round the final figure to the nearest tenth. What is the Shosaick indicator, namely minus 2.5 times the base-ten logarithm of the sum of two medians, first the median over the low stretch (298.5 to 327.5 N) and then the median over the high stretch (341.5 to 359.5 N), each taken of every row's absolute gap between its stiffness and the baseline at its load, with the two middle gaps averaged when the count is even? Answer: 1.9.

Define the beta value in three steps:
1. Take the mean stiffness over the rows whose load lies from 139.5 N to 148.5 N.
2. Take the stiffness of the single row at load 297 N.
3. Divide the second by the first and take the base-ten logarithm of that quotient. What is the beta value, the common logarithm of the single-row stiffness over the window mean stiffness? -0.05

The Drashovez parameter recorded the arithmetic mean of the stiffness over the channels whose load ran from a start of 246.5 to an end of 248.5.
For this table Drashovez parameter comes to 2.37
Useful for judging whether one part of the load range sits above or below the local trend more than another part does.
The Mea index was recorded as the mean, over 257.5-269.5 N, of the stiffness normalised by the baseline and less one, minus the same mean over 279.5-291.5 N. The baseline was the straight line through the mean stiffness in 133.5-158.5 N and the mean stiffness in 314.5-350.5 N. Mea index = -0.11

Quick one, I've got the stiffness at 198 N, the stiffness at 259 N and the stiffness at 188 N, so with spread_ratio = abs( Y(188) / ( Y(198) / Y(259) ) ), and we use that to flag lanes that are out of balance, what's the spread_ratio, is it 2.0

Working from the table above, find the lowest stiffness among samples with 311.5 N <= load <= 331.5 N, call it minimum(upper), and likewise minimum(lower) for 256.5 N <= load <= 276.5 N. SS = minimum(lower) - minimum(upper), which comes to 0.21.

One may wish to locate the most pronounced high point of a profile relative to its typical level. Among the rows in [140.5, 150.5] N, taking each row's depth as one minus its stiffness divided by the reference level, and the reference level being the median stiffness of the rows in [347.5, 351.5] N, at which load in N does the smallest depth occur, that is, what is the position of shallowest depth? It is 145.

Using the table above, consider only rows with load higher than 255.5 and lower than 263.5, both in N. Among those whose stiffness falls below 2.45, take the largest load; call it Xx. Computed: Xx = 263 N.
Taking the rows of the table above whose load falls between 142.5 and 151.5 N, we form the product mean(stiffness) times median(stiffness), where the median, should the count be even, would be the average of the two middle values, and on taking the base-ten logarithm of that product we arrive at 0.82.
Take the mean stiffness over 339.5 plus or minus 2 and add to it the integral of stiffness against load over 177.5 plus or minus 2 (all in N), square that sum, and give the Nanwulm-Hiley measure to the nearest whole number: 219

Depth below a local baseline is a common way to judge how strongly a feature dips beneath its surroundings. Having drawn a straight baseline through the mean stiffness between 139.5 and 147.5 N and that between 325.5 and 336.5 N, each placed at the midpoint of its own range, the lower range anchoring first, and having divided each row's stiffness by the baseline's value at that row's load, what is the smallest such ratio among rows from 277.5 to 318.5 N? 0.94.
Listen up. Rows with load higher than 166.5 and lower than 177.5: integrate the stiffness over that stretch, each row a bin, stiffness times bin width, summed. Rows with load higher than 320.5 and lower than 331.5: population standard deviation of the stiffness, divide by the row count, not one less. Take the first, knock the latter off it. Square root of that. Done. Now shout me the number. 5.7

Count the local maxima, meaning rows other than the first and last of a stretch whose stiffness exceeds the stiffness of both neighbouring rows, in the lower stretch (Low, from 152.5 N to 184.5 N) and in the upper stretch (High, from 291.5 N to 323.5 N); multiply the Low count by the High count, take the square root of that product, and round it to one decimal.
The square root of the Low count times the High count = 7.3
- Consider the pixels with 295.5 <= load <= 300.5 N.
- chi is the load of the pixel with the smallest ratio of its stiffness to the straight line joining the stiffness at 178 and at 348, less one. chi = 299 N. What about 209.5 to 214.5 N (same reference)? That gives 214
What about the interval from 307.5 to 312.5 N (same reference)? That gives 312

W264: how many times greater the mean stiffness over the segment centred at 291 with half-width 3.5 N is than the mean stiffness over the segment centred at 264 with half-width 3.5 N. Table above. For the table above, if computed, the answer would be 1.08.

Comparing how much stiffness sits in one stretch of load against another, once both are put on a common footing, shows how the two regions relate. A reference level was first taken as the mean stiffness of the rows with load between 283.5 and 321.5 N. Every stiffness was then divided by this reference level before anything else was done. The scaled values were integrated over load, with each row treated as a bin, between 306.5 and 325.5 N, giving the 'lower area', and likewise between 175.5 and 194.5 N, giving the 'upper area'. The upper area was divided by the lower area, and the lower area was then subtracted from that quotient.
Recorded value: -16.0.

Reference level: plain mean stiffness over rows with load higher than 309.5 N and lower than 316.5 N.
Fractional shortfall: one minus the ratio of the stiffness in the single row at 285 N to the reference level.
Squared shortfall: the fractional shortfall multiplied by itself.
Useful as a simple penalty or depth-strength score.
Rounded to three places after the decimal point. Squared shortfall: 0.053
